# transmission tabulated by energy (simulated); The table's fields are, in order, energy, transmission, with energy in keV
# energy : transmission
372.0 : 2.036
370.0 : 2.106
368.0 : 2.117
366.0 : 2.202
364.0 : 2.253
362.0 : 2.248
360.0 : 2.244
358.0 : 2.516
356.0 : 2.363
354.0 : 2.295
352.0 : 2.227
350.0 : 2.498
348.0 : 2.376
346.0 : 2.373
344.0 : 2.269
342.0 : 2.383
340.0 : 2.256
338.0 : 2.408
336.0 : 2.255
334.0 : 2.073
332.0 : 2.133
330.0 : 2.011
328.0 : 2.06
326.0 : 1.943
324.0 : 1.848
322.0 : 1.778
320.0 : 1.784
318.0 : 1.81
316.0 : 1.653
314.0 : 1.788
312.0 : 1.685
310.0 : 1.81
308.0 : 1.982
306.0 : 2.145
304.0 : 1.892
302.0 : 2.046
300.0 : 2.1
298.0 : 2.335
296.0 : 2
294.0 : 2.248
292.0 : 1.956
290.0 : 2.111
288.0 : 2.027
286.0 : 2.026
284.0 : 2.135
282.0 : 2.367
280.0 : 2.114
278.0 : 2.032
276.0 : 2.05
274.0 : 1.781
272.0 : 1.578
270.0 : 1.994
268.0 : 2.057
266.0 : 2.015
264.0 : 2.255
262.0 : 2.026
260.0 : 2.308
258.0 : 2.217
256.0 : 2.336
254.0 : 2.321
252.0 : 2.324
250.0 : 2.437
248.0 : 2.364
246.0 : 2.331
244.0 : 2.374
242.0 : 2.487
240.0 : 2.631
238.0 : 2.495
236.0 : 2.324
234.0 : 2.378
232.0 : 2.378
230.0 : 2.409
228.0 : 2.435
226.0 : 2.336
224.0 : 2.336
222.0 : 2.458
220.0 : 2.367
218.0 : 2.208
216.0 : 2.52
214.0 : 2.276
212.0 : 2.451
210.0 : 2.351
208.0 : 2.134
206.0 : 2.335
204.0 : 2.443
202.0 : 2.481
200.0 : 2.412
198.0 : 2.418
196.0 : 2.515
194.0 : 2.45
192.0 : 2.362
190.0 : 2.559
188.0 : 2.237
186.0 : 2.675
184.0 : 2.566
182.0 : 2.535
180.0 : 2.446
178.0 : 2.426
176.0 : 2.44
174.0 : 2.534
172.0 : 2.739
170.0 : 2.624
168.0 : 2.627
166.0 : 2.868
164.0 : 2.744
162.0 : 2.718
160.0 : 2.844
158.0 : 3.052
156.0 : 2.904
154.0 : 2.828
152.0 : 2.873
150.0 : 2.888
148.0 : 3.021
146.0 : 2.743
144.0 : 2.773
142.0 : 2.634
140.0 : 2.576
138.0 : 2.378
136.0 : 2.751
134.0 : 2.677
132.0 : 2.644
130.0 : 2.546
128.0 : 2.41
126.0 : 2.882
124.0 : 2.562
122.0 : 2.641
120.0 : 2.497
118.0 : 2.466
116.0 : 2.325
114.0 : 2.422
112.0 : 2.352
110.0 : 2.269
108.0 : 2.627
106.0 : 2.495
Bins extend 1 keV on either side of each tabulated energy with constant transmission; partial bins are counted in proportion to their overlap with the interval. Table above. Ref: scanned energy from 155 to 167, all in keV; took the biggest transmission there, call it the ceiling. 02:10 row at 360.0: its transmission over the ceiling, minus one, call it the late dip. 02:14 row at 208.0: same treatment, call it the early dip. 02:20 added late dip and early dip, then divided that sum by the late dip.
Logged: 2.14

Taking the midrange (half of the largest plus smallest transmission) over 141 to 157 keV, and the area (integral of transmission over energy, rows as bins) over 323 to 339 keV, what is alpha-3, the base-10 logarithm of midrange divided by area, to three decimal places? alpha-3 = -1.073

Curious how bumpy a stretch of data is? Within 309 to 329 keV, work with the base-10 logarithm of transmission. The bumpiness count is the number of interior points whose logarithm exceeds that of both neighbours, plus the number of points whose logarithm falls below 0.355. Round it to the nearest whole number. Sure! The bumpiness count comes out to 12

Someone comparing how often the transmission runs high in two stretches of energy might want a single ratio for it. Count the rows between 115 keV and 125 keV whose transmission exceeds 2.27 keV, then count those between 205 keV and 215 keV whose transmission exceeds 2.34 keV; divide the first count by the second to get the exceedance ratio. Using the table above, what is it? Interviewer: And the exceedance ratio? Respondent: 2.5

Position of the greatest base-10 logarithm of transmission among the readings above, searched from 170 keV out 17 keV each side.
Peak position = 158.0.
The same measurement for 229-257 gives 240.0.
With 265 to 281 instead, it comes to 280.0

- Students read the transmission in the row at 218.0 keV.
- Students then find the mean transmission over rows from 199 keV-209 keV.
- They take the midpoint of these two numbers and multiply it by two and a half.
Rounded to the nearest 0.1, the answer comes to 5.7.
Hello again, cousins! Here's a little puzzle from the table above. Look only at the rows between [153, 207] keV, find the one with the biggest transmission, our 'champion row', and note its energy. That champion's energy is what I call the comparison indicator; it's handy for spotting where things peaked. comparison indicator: 158.0 keV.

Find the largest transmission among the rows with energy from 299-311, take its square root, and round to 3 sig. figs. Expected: 1.46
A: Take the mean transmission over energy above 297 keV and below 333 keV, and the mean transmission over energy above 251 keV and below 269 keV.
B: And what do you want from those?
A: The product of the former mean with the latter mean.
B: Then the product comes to 4.3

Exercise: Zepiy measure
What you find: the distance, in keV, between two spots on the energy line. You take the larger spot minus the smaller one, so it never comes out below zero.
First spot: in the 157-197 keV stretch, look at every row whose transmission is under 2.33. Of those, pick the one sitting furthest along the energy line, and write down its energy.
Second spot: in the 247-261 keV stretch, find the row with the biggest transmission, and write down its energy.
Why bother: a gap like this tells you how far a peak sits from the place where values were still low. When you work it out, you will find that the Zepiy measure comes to 62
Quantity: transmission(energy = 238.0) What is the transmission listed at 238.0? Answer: 2.495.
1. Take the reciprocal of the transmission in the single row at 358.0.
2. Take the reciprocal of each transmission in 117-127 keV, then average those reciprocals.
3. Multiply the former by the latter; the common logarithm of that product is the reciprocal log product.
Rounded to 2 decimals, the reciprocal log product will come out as -0.82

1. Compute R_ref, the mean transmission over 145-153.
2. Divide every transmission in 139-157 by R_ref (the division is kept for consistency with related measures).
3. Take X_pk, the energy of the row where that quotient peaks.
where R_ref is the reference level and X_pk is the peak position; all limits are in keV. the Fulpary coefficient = 148.0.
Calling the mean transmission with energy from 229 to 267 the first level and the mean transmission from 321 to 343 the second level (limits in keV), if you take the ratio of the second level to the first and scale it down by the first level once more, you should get 0.385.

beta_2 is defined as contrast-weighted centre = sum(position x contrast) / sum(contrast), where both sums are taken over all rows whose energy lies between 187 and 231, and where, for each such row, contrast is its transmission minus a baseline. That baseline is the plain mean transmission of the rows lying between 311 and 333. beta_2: 208.6 keV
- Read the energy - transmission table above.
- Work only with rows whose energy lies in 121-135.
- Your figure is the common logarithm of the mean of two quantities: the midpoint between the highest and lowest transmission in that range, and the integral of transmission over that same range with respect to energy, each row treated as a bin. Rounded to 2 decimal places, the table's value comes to 1.29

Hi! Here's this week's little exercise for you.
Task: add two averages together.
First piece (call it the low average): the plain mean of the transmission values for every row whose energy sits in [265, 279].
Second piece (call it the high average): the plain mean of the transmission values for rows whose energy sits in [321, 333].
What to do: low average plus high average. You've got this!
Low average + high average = 3.9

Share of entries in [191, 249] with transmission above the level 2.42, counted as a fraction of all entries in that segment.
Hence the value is 0.4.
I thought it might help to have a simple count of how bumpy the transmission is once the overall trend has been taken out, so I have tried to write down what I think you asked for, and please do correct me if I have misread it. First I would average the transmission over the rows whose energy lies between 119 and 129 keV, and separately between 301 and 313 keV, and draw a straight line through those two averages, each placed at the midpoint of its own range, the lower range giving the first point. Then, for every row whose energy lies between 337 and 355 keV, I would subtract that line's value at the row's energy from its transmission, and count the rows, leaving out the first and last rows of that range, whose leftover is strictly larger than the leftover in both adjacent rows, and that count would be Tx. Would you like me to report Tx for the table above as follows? 2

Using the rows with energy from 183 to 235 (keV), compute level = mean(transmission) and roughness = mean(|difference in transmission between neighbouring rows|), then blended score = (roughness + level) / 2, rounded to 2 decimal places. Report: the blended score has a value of 1.27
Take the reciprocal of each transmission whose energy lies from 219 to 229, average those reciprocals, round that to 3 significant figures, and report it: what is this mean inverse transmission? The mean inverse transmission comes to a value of 0.419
